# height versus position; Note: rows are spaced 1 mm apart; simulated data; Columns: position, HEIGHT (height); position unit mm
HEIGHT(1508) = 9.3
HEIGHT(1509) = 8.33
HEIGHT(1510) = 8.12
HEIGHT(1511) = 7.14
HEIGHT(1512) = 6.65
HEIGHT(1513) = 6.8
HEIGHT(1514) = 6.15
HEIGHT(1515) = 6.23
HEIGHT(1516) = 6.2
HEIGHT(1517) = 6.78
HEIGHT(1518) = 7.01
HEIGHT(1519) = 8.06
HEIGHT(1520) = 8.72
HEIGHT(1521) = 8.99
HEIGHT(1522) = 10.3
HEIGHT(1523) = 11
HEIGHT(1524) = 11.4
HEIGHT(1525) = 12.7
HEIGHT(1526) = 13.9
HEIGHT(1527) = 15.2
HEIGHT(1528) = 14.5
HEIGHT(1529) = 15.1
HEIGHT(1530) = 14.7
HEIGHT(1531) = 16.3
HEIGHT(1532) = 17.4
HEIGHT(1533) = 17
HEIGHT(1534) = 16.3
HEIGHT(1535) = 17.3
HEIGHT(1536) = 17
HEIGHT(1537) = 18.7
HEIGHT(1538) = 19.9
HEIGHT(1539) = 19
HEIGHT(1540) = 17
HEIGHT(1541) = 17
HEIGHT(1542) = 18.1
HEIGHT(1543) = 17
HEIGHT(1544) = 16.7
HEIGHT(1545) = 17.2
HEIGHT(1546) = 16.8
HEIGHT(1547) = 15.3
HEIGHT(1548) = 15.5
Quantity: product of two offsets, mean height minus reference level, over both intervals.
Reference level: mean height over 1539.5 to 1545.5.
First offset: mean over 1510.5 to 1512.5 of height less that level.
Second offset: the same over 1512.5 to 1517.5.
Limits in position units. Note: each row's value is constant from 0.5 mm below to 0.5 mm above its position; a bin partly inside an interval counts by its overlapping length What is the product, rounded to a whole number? 110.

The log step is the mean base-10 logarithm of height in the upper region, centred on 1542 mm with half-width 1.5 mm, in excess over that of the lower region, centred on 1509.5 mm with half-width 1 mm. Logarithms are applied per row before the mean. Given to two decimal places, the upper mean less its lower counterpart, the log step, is 0.32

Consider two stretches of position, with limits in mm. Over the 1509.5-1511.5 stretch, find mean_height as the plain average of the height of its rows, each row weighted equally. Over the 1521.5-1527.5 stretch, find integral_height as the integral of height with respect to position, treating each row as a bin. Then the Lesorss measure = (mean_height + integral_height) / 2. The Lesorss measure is 41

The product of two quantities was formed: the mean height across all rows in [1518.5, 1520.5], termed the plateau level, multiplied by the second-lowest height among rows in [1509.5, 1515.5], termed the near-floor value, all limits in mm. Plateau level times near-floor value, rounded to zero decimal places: 52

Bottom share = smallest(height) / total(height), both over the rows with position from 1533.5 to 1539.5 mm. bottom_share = 0.151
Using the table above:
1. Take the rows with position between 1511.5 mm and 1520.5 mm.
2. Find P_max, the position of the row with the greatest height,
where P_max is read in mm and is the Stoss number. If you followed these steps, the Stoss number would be 1520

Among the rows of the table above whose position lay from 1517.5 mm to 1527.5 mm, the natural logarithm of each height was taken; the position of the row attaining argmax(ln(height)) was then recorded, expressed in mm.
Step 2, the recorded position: 1527 mm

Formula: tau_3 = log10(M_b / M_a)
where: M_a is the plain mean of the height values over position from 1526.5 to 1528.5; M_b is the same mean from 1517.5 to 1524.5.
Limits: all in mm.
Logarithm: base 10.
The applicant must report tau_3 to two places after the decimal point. -0.20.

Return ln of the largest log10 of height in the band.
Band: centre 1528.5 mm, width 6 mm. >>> 0.19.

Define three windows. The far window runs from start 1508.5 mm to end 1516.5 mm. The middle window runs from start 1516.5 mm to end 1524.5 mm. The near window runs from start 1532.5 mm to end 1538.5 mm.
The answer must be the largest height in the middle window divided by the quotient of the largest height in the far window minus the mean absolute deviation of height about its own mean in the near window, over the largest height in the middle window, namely 18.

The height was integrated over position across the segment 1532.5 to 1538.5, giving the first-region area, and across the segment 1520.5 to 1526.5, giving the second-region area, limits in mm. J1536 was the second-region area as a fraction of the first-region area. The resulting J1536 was 0.64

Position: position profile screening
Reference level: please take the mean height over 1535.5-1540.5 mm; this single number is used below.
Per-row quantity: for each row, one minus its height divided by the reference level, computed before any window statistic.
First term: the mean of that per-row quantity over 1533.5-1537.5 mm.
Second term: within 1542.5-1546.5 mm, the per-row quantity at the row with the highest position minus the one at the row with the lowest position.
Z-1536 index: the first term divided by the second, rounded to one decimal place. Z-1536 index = 5.0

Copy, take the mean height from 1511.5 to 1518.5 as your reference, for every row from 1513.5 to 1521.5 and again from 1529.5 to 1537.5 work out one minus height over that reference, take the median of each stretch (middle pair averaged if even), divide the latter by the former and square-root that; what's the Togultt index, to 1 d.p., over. 5.5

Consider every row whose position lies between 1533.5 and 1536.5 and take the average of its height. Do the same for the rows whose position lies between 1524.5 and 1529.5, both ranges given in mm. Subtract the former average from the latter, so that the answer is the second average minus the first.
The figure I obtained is -2.6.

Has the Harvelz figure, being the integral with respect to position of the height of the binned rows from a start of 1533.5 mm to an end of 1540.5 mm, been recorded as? 125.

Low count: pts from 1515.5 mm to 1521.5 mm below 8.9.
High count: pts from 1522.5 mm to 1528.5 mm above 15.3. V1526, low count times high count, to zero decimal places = 0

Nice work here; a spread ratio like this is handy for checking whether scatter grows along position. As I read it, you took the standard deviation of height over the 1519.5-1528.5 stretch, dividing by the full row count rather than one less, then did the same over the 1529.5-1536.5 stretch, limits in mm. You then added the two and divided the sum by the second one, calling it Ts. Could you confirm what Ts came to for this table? 3.6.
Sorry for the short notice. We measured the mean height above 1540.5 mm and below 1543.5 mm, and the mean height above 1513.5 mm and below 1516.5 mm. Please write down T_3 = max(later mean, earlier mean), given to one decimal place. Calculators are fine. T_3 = 17.4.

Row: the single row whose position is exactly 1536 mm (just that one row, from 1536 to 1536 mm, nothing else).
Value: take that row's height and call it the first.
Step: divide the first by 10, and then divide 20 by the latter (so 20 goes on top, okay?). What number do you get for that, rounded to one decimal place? 11.8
